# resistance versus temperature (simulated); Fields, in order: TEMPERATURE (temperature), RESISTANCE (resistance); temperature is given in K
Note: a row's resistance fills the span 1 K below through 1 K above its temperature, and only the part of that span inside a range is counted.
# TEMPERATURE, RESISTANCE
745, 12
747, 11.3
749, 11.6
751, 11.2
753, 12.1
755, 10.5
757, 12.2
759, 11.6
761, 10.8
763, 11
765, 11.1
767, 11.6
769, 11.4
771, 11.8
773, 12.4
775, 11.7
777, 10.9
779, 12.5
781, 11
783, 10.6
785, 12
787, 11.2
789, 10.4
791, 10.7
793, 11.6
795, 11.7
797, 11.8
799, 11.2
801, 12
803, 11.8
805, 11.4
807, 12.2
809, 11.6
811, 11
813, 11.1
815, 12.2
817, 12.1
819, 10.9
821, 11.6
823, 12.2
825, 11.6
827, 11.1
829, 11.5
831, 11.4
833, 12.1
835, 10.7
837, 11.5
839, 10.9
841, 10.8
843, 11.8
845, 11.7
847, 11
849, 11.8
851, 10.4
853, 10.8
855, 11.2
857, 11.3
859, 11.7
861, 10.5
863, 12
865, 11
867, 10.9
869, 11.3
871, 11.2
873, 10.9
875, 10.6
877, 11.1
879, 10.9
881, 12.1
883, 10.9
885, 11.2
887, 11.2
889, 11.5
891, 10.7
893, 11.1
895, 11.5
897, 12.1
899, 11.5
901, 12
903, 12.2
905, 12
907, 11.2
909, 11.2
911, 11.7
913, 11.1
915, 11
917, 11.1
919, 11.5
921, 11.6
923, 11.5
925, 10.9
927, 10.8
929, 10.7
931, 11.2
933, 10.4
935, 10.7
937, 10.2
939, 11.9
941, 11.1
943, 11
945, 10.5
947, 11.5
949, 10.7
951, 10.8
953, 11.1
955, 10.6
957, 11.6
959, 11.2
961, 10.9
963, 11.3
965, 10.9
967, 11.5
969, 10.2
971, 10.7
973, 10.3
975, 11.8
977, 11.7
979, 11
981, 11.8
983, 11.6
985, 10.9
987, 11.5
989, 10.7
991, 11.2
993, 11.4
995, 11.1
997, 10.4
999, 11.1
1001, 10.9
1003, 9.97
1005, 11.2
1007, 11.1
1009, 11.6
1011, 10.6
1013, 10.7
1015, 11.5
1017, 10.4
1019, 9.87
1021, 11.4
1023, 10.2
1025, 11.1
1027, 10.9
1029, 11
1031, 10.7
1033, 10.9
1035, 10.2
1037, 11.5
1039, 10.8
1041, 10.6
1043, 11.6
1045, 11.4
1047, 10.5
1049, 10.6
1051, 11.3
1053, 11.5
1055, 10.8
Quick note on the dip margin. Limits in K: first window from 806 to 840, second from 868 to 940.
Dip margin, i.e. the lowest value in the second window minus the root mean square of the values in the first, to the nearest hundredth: -1.32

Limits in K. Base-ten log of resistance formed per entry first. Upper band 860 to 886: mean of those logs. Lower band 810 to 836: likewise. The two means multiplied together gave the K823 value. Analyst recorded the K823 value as 1.11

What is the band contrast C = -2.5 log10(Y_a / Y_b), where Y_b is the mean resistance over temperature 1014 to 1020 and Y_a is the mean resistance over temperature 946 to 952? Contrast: -0.0412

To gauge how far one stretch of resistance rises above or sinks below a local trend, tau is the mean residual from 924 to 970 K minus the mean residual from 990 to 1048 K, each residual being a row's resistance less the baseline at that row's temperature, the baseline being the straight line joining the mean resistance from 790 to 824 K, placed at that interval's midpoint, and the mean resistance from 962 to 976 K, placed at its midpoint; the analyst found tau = -0.23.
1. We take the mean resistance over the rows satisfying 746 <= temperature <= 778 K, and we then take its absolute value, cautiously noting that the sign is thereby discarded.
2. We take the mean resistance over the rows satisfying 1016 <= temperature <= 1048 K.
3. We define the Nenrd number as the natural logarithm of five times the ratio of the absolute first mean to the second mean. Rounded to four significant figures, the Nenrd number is 1.666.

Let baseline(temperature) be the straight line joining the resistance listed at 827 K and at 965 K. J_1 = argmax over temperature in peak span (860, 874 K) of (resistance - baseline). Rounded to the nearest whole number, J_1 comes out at 863 K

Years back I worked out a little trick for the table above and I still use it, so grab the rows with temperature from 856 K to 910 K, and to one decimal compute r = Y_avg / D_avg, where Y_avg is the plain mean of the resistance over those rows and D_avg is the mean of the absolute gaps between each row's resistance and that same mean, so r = 28.6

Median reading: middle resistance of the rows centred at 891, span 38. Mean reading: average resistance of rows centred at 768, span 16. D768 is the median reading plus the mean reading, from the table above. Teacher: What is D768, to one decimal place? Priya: 22.7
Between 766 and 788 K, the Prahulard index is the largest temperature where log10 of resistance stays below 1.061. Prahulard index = 787 K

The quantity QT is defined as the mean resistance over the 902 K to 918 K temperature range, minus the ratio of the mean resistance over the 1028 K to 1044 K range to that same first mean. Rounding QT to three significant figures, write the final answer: 10.5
